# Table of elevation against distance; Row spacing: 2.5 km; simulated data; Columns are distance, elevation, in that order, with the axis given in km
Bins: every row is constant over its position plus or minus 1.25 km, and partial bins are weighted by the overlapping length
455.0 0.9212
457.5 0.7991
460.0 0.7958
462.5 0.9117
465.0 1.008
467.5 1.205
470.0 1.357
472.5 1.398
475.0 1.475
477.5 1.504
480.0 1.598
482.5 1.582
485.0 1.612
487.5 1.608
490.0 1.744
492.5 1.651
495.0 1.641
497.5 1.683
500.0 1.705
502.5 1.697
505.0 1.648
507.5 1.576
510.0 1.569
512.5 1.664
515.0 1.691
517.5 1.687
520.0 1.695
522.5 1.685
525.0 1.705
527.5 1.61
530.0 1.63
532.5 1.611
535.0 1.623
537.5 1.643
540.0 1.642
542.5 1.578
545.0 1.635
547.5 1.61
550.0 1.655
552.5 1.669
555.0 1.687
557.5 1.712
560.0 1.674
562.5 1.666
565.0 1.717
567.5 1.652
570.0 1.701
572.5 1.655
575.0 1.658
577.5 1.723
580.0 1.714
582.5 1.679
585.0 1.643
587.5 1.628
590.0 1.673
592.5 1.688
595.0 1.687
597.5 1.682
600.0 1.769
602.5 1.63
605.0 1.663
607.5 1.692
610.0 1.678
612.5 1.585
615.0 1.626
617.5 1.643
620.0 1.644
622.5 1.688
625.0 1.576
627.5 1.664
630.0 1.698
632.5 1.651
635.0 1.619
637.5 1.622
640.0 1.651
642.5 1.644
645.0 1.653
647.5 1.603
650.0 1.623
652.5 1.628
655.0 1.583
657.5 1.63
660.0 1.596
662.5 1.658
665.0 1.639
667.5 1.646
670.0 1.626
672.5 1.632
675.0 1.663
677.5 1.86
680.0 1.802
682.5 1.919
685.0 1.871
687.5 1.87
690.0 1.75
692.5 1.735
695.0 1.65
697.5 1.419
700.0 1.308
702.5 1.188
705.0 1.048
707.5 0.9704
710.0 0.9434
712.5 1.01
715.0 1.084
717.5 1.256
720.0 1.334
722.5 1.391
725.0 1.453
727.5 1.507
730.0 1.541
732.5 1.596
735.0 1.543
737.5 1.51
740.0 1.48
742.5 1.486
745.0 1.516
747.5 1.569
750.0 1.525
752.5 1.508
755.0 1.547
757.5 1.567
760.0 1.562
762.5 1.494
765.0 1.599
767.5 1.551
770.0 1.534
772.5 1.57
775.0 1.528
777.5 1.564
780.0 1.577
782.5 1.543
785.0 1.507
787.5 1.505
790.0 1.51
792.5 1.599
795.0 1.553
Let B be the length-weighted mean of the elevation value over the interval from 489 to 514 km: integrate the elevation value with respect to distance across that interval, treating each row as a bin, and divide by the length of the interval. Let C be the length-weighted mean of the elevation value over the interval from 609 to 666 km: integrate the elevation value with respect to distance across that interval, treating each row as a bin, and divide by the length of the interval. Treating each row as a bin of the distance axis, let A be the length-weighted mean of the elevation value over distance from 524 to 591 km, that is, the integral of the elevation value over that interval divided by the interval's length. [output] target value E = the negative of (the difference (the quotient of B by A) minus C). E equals 0.64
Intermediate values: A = 1.66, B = 1.66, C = 1.63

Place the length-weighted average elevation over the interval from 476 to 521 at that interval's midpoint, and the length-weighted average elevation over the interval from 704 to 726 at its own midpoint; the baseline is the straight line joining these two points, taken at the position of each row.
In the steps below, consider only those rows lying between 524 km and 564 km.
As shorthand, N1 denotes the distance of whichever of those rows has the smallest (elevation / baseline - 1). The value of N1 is 527.5 km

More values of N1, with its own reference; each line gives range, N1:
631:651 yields 635.0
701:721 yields 710.0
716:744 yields 717.5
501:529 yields 510.0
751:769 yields 752.5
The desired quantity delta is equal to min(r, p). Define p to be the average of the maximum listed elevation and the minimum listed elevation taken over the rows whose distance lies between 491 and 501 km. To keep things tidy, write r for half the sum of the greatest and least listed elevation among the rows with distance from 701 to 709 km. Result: 1.08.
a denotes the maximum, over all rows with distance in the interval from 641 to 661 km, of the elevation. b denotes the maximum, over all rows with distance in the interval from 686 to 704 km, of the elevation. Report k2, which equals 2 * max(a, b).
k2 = 3.74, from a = 1.653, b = 1.87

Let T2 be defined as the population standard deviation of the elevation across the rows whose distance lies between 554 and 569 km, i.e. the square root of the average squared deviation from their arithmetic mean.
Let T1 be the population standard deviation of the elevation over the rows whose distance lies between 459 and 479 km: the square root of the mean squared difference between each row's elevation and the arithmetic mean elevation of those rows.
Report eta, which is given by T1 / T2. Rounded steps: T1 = 0.254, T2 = 0.024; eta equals 10.8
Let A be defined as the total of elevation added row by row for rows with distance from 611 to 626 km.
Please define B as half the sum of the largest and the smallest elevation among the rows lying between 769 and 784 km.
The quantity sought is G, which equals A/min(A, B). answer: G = 6.3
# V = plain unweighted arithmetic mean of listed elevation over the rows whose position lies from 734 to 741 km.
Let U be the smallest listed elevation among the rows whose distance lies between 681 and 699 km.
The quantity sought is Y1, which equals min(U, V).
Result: 1.42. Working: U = 1.419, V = 1.51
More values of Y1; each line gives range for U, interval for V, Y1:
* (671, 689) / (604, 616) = 1.63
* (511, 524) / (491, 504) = 1.66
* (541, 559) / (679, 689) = 1.58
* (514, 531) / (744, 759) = 1.54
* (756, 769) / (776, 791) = 1.49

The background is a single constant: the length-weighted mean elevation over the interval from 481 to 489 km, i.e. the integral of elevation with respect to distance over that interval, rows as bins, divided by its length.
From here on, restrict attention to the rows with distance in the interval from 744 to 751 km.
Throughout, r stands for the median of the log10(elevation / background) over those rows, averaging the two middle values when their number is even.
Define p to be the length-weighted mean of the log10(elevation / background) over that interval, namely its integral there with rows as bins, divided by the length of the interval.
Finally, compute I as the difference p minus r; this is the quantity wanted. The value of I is 0.004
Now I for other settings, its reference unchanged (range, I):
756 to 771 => -0.002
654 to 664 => 0.001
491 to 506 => 0.001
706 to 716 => 0.004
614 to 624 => 0.001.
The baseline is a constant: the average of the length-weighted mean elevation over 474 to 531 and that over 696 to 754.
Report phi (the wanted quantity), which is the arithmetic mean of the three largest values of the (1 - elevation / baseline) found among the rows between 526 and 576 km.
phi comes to -0.068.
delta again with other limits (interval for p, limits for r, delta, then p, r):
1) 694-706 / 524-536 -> 1.35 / 1.3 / 1.66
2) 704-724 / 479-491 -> 1.17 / 1.2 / 1.66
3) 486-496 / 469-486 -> 1.48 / 1.7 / 1.48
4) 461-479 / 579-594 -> 1.21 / 1.2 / 1.67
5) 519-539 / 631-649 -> 1.63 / 1.7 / 1.63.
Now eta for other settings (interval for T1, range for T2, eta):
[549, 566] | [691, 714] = 0.1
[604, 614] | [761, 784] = 1.4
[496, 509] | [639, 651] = 2.5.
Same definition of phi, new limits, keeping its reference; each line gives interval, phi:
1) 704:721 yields 0.349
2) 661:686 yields -0.090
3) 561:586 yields -0.101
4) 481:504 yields -0.068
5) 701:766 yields 0.349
